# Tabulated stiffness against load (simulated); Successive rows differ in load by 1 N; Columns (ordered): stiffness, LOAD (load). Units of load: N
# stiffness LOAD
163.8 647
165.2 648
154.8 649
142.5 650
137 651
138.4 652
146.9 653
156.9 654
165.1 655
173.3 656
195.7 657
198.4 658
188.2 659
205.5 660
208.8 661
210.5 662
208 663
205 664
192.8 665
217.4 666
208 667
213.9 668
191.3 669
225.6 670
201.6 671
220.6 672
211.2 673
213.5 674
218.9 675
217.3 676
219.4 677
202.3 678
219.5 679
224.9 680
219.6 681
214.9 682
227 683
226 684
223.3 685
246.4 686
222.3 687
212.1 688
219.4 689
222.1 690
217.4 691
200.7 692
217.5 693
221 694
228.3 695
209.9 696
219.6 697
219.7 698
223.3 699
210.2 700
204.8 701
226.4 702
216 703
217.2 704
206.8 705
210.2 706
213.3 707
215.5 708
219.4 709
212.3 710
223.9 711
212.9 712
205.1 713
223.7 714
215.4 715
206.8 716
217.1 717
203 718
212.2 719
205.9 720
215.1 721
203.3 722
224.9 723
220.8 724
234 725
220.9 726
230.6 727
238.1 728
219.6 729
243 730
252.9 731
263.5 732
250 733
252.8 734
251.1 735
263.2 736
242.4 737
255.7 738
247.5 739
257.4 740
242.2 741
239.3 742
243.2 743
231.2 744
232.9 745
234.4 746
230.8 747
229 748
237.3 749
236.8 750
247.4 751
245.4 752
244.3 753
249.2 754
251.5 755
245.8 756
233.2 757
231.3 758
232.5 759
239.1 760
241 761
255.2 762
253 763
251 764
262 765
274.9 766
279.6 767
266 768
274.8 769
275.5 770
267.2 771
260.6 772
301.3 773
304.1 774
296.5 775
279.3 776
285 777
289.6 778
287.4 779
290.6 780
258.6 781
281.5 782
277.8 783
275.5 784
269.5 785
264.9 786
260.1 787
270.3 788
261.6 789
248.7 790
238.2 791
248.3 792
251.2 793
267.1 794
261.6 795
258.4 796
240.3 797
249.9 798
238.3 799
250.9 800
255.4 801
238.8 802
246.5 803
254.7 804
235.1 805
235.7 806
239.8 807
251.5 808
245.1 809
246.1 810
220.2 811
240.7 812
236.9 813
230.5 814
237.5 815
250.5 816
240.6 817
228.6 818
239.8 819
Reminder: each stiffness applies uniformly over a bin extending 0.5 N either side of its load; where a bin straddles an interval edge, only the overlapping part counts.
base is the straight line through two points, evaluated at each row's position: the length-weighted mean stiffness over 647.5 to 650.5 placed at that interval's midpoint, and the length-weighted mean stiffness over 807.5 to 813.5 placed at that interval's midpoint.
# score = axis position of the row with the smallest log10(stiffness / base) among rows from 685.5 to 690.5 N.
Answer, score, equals 688 N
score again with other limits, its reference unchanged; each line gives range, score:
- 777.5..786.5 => 781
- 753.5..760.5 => 758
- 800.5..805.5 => 805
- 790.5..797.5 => 797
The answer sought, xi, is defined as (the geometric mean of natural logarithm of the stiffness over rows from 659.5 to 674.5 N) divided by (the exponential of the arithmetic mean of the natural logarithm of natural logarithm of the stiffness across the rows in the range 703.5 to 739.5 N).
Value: 0.99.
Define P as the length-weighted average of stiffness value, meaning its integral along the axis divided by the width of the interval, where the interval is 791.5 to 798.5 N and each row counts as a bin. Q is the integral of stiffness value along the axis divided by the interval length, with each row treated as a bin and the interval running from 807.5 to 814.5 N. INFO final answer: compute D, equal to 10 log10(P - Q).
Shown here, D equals 12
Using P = 254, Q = 239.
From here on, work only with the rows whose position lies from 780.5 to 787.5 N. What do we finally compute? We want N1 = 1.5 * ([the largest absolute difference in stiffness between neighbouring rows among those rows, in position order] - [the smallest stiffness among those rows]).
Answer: -354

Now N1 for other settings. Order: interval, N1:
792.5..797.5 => -333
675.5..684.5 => -278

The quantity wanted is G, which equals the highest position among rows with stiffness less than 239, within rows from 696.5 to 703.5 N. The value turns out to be 703 N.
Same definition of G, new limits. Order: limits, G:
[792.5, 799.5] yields 799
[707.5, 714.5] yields 714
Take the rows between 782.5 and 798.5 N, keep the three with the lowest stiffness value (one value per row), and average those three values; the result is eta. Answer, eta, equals 242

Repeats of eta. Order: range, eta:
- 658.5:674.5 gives 191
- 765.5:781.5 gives 262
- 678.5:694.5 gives 209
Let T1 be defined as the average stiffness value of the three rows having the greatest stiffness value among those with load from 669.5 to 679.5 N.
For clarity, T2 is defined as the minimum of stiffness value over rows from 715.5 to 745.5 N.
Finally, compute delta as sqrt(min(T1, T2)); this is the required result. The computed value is 14.2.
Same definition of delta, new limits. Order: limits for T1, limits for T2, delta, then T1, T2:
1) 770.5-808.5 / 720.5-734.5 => 14.3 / 301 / 203.3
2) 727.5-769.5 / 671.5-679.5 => 14.2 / 276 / 202.3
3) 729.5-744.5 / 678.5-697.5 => 14.2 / 261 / 200.7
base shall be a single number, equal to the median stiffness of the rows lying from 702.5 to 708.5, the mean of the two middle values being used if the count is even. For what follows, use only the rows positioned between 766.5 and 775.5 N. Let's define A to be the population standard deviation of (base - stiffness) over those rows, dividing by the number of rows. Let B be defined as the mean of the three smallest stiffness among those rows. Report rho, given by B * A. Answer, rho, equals 4029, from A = 15.2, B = 265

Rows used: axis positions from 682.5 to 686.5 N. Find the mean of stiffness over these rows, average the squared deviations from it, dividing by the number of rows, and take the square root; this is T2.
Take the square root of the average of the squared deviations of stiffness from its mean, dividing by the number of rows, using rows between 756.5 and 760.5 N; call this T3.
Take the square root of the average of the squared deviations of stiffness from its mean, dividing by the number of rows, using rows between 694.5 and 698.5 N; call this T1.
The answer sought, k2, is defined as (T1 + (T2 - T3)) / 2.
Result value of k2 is 6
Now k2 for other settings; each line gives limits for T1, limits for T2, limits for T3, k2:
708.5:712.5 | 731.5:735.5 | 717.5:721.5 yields 3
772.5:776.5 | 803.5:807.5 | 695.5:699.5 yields 6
